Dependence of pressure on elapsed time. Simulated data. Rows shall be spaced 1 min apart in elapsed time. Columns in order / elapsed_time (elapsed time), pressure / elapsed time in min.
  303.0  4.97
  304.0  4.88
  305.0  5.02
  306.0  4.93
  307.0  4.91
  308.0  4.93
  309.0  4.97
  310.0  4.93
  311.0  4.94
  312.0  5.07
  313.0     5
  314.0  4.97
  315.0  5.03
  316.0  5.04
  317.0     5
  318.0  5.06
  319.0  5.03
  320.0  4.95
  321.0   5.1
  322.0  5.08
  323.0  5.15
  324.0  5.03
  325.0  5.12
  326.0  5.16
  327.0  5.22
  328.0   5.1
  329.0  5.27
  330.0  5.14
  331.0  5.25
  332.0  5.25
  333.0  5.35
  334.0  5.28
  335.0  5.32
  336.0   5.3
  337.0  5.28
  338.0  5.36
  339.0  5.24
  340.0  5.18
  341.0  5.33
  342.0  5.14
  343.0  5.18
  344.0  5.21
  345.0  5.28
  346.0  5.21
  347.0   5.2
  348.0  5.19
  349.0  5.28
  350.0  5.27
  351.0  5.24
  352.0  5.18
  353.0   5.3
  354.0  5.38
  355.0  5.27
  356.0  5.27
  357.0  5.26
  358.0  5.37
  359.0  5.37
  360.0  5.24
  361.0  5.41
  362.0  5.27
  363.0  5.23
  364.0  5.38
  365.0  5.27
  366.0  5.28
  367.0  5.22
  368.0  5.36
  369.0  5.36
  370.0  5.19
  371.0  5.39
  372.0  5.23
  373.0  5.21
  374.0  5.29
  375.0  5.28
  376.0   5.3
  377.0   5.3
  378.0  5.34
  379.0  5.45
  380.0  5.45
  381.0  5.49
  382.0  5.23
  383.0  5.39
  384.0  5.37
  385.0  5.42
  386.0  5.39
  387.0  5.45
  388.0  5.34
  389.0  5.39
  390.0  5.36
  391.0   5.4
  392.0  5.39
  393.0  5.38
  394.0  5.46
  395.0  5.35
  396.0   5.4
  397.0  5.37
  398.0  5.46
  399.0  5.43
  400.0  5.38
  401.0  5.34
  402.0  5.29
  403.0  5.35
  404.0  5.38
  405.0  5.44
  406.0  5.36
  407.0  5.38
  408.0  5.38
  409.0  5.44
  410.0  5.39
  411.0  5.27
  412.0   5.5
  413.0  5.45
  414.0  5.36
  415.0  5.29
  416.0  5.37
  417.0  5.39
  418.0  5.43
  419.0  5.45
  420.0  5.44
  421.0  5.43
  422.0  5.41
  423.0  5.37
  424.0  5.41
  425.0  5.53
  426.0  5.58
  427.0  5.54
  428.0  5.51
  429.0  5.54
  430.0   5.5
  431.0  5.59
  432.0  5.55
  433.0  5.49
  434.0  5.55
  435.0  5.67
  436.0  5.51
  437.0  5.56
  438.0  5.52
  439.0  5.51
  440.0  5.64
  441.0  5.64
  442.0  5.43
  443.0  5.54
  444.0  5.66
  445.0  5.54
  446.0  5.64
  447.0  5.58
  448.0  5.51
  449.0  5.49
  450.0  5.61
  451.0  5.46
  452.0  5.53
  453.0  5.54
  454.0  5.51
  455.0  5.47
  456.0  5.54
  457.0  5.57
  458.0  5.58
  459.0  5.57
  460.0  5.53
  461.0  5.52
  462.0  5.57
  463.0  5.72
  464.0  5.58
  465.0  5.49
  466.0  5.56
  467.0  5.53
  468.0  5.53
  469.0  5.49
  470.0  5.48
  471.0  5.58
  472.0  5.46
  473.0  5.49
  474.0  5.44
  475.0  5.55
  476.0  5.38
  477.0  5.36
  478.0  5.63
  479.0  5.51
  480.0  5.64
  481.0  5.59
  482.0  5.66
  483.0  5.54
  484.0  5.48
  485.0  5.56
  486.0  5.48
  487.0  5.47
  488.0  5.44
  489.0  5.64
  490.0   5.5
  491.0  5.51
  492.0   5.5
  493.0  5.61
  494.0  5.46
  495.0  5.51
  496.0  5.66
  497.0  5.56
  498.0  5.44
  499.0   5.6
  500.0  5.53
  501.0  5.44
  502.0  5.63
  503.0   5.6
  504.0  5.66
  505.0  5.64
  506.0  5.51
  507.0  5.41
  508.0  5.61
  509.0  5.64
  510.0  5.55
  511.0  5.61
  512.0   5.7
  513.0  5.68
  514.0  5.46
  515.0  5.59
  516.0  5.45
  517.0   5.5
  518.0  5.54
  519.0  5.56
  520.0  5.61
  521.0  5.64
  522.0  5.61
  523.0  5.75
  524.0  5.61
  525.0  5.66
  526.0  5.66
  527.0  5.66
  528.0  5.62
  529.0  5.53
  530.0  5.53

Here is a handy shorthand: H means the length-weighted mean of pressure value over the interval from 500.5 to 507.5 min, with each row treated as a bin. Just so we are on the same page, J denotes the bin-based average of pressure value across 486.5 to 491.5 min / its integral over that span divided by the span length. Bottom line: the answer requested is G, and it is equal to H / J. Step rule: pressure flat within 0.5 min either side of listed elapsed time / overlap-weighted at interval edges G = 1.01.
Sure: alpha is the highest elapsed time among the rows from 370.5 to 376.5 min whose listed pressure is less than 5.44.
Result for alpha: 376.0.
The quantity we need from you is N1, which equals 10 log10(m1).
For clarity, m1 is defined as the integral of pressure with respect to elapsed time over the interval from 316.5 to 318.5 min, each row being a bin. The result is 10.0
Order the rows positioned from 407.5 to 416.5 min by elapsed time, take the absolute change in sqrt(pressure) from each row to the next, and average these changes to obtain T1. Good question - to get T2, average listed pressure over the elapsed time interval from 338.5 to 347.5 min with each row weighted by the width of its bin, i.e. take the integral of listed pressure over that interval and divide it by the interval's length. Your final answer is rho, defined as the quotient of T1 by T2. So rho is 0.0039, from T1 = 0.020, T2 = 5.22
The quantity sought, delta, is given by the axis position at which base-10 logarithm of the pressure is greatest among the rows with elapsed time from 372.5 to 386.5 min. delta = 381.0 min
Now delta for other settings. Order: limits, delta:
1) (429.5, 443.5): 435.0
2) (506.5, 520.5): 512.0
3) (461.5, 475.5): 463.0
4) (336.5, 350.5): 338.0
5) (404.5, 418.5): 412.0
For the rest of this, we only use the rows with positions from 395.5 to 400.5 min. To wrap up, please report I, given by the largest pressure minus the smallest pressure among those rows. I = 0.09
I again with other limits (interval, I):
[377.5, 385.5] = 0.26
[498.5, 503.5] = 0.19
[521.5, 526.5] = 0.14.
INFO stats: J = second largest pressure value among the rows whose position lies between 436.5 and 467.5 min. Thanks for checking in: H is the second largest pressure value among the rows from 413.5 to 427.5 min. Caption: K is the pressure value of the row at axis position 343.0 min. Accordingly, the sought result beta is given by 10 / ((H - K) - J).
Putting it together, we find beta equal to -1.89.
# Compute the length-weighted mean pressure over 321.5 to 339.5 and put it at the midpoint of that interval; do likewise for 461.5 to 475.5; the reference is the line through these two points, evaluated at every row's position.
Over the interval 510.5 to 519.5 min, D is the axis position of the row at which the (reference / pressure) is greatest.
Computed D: 516.0 min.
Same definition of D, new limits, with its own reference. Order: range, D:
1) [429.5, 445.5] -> 442.0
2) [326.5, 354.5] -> 328.0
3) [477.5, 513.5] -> 507.0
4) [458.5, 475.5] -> 474.0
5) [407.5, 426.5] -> 411.0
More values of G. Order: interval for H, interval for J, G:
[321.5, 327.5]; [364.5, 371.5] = 0.97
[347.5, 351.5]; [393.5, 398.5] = 0.97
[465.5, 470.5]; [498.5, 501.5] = 1.00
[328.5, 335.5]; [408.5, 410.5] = 0.97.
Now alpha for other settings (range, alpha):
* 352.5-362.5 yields 362.0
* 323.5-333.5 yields 333.0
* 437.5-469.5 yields 442.0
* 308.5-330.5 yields 330.0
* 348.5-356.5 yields 356.0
